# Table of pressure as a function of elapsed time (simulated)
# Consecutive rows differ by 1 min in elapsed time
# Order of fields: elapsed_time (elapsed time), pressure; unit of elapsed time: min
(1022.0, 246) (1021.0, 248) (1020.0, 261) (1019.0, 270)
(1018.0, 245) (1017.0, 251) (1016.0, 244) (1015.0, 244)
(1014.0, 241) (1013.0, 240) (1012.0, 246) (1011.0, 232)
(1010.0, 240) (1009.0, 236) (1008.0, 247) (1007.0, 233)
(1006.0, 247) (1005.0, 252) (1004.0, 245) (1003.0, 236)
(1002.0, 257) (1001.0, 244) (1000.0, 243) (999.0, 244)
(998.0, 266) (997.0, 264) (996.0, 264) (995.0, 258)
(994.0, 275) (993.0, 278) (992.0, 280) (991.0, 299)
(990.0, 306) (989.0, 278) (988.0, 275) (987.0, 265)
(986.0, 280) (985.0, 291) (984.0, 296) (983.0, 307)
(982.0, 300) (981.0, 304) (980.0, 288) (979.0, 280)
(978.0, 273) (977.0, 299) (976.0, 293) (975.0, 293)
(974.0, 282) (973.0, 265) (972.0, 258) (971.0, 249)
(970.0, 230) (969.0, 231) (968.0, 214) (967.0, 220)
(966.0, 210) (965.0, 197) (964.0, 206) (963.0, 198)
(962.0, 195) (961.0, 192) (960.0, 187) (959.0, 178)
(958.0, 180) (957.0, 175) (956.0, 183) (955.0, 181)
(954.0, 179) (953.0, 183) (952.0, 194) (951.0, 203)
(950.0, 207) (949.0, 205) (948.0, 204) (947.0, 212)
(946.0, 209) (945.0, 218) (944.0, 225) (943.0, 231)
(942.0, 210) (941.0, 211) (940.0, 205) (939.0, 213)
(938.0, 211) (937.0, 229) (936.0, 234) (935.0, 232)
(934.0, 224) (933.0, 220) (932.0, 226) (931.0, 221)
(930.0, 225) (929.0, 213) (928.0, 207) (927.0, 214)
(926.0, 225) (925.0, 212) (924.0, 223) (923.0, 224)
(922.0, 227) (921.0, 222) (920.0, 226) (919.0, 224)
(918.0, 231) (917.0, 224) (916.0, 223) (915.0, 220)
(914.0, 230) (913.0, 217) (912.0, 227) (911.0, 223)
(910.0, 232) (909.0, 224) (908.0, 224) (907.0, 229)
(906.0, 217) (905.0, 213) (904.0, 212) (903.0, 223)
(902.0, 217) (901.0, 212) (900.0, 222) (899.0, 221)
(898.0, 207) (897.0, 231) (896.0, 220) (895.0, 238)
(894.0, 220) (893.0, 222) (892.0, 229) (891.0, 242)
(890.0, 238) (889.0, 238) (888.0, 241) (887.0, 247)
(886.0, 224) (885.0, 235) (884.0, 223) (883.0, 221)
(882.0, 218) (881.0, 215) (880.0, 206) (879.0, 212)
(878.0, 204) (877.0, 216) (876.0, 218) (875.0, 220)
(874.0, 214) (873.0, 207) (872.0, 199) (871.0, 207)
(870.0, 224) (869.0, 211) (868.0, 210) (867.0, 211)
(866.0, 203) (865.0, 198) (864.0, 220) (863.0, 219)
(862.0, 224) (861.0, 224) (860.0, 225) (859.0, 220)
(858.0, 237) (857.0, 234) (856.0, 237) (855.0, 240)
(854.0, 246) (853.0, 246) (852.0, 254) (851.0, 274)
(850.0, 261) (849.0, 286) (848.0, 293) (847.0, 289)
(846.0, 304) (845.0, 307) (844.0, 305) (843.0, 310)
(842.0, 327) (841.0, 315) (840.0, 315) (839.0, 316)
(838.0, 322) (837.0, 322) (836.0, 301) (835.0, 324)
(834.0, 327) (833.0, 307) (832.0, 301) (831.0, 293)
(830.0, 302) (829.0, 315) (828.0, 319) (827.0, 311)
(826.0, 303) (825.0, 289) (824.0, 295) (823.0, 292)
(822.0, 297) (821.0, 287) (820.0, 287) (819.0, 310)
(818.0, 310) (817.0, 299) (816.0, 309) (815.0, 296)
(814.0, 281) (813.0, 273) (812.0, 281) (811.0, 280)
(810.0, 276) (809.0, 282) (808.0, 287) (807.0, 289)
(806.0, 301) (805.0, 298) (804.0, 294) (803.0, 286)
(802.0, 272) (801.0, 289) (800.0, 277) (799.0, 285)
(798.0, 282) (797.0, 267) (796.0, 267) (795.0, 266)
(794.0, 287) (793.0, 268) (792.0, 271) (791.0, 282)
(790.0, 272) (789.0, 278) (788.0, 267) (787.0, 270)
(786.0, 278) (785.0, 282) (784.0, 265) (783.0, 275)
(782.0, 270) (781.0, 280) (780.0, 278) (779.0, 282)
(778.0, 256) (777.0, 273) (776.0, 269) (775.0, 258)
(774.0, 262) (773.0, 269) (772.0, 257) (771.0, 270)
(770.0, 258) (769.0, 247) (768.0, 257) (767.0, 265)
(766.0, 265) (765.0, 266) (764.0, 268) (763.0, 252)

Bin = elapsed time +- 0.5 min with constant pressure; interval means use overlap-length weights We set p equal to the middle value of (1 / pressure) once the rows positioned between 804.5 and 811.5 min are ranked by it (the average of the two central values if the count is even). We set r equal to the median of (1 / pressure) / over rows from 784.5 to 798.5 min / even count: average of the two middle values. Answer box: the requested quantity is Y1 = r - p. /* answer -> 0.0002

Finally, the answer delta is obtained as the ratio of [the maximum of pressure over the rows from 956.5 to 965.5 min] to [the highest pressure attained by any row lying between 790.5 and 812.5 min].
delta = 0.68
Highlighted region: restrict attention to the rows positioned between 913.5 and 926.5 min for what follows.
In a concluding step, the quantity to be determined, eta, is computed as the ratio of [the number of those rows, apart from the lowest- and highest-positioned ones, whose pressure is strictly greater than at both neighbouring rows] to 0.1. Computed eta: 30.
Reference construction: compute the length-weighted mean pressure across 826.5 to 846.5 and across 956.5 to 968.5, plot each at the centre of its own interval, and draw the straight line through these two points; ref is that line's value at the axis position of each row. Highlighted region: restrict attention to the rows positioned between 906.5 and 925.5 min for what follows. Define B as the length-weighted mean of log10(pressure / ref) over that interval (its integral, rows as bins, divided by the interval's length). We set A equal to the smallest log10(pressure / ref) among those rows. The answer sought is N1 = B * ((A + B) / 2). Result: 0.001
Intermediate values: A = -0.05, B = -0.03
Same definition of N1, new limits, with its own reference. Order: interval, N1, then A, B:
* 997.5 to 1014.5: 0.036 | 0.17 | 0.19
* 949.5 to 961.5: 0.002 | -0.06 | -0.04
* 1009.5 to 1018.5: 0.042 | 0.19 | 0.21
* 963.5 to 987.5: 0.012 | 0.01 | 0.15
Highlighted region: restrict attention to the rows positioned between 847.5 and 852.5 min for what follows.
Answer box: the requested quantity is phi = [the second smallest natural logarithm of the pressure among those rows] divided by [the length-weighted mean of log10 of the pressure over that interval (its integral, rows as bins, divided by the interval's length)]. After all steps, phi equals 2.28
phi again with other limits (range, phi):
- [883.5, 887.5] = 2.29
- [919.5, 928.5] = 2.29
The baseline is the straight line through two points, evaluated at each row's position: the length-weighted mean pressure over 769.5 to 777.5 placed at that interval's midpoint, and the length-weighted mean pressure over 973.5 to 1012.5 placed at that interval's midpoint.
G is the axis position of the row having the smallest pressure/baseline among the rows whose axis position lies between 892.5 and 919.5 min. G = 898.0 min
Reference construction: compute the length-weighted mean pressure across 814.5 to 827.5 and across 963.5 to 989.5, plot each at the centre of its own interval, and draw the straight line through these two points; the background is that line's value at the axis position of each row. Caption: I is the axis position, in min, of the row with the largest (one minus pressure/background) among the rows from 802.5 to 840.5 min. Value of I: 813.0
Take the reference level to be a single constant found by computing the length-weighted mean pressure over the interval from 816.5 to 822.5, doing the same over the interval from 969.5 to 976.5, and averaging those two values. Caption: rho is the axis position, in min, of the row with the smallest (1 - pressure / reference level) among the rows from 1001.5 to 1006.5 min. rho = 1002.0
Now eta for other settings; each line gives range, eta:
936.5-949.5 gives 40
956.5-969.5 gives 30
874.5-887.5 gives 20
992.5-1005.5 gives 20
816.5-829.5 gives 30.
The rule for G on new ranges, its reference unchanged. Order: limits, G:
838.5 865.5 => 865.0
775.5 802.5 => 778.0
